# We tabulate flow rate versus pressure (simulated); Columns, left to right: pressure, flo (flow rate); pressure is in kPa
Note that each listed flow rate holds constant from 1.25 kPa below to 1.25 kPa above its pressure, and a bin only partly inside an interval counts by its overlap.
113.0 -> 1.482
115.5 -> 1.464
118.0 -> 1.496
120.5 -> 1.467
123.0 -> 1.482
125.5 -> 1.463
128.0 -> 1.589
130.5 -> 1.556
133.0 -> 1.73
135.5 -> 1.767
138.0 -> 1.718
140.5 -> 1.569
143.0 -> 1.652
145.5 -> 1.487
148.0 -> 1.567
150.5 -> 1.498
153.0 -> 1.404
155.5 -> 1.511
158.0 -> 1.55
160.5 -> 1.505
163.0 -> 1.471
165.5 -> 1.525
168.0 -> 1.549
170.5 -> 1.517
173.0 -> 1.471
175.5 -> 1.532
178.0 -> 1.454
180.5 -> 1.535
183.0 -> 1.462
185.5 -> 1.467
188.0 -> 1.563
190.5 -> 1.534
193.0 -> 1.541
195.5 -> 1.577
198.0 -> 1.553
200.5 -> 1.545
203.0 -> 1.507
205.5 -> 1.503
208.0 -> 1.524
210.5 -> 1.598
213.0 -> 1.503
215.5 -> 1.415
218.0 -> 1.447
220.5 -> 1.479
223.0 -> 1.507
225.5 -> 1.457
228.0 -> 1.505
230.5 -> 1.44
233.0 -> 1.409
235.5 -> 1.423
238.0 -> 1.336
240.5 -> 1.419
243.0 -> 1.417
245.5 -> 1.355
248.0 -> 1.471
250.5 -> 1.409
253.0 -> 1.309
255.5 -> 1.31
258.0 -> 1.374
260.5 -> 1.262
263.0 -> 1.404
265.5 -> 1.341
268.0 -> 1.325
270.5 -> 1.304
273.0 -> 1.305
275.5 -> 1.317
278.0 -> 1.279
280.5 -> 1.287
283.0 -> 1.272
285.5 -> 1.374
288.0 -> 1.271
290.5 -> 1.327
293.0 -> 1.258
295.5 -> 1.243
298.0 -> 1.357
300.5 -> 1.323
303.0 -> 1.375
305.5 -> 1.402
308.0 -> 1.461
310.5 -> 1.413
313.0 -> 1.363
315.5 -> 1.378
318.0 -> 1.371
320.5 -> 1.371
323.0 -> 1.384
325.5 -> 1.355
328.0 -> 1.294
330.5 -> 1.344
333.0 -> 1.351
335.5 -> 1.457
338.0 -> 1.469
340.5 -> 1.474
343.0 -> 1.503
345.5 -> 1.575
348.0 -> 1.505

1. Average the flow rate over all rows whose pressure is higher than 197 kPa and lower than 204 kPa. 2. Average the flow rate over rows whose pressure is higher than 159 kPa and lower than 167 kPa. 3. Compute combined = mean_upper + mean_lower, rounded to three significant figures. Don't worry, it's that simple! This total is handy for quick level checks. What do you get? 3.04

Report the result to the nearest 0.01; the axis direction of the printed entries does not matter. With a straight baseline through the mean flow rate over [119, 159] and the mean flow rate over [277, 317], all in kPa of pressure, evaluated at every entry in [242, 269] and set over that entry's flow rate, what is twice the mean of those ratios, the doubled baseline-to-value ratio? 2.05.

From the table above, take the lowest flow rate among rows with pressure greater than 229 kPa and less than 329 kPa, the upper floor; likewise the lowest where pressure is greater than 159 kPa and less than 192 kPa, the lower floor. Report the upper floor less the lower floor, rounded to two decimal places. -0.21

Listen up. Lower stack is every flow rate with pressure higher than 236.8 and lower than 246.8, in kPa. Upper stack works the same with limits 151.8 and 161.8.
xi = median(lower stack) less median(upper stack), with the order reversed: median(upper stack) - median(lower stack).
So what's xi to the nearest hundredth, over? 0.12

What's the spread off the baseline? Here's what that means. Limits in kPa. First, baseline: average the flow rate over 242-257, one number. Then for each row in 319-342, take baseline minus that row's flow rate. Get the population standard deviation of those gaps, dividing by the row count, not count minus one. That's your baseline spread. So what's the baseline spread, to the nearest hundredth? 0.06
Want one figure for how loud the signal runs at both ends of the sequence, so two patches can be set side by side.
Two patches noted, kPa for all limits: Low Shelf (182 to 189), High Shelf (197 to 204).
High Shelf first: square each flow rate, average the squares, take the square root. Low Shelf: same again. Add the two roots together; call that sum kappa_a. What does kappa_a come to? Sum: 3.03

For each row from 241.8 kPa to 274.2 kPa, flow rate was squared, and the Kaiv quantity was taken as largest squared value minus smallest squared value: 0.571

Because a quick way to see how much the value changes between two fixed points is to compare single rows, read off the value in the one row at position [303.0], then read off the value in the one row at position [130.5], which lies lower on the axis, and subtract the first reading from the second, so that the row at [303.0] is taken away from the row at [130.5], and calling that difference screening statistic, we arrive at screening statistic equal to 0.18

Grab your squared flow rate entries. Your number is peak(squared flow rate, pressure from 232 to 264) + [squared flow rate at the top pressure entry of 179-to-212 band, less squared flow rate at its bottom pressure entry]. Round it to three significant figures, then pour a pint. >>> 2.36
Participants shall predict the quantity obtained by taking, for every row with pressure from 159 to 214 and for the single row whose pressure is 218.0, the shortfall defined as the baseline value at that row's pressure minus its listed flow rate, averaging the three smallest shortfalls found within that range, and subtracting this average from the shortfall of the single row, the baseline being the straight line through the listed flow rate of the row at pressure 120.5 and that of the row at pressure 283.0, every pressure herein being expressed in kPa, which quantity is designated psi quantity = 0.109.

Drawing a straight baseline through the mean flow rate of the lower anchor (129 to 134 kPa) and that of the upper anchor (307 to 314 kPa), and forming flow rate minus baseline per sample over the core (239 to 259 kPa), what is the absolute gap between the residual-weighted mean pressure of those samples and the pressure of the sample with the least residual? 2.6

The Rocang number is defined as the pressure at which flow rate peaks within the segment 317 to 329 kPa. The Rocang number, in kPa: 323.0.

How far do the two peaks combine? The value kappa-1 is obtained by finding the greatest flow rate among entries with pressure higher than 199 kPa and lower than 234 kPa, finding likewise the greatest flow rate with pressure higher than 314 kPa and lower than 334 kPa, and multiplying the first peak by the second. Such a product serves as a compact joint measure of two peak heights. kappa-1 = 2.2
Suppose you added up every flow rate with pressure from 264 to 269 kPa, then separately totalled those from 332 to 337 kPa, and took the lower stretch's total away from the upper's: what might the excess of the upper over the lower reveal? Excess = 0.14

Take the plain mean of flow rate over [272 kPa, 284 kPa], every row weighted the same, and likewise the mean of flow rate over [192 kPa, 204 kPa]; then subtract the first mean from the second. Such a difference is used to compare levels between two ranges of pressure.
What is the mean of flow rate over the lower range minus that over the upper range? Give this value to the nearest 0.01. 0.25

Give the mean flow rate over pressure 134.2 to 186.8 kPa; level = 1.53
